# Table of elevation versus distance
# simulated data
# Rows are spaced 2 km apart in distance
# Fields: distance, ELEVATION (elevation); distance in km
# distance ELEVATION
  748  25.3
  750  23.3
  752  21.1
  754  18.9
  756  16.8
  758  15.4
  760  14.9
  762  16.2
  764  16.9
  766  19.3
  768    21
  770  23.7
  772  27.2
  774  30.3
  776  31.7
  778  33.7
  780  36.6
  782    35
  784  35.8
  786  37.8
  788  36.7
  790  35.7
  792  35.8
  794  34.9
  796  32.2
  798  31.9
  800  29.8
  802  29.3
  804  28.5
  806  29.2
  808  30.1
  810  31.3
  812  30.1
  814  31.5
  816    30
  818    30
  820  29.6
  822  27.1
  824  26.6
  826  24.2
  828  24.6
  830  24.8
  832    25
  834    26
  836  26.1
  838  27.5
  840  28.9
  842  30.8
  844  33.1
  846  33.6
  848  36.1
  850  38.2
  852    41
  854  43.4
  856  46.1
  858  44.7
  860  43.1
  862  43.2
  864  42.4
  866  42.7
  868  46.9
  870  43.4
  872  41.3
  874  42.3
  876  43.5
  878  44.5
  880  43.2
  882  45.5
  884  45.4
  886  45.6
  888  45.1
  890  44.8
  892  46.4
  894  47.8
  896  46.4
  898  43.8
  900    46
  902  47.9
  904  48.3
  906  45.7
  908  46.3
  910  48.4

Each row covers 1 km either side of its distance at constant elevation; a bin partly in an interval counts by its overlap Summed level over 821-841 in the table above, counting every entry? 261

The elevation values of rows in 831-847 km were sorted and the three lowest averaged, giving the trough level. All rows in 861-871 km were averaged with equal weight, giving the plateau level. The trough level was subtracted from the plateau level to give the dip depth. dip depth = 18.0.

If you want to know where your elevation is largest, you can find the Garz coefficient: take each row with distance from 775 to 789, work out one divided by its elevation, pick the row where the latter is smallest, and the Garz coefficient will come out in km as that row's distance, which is 786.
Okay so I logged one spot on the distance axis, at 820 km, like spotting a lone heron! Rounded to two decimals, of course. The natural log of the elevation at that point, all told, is 3.39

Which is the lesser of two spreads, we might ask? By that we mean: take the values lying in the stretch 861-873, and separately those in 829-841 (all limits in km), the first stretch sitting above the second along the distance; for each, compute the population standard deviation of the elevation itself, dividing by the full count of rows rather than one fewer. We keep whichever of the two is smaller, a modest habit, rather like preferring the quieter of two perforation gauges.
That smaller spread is 1.4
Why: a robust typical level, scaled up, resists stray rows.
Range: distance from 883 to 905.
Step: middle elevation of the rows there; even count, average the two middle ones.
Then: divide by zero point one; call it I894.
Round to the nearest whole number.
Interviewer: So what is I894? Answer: 460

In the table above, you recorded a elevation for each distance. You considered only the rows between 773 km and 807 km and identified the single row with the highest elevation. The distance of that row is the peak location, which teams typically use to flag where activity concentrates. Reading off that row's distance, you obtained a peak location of 786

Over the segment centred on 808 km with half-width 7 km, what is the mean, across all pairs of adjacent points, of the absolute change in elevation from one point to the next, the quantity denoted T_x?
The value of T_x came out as 1.03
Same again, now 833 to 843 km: 1.20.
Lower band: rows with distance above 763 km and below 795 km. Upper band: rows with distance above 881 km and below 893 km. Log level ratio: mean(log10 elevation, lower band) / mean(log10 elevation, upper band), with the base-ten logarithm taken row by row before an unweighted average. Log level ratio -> 0.890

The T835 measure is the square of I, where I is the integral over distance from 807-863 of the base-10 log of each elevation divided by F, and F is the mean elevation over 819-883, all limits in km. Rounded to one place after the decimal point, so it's 10.4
